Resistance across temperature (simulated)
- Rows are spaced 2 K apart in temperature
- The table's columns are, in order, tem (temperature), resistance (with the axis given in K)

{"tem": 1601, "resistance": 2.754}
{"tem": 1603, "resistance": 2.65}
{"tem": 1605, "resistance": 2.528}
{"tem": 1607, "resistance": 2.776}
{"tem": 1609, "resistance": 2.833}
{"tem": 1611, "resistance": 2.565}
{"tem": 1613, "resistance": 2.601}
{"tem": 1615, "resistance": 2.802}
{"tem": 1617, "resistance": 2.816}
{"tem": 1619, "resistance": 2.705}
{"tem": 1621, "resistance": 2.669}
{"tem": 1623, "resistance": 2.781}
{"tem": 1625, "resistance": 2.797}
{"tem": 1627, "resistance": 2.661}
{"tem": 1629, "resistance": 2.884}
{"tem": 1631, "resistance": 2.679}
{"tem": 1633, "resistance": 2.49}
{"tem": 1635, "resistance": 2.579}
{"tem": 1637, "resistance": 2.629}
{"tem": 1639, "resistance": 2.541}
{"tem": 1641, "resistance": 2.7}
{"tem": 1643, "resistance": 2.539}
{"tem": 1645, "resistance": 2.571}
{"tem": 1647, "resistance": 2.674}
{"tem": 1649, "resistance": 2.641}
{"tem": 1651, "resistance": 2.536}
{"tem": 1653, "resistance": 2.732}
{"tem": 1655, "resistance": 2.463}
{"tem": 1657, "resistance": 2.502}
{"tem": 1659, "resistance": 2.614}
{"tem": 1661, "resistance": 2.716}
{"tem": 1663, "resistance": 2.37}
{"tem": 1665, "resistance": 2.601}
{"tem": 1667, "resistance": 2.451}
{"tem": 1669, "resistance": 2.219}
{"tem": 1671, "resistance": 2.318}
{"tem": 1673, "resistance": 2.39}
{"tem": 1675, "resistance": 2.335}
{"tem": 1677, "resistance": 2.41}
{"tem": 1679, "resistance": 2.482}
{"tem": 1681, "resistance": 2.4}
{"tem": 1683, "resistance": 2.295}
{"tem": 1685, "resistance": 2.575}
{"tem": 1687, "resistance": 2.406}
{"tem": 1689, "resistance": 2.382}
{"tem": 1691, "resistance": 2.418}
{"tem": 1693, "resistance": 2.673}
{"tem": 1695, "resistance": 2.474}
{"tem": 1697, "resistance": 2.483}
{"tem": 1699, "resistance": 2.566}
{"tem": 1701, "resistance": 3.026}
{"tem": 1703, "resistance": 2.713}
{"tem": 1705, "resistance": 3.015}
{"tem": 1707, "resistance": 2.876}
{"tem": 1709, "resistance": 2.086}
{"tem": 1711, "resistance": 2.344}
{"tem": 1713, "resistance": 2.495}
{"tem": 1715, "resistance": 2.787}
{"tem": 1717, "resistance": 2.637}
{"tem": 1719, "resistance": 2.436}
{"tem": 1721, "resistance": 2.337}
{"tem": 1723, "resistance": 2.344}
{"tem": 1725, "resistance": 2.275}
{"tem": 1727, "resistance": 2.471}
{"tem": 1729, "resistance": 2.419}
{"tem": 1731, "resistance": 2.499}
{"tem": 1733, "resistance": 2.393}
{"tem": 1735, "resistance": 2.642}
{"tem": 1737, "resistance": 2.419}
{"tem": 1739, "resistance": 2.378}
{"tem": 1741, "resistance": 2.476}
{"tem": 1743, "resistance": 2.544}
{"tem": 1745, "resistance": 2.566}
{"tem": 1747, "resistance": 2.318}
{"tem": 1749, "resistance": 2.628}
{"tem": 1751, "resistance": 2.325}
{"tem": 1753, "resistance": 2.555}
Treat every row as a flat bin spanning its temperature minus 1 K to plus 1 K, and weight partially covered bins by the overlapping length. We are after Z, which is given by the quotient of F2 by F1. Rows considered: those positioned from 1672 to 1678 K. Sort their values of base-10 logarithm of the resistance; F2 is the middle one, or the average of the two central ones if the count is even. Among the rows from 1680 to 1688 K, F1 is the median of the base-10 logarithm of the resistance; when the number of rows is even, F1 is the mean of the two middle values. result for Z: 0.99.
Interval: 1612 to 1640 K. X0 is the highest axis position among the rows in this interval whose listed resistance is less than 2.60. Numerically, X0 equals 1639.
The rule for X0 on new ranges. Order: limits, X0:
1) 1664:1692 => 1691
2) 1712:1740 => 1739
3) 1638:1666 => 1663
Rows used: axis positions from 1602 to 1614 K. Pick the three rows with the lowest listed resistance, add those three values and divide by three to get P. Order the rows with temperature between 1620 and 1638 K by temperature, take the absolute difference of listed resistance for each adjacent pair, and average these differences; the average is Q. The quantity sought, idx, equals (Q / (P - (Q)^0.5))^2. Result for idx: 0.0033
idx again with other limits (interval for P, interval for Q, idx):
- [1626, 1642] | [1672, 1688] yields 0.0030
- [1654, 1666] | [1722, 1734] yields 0.0022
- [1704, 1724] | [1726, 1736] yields 0.0041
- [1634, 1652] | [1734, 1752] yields 0.0059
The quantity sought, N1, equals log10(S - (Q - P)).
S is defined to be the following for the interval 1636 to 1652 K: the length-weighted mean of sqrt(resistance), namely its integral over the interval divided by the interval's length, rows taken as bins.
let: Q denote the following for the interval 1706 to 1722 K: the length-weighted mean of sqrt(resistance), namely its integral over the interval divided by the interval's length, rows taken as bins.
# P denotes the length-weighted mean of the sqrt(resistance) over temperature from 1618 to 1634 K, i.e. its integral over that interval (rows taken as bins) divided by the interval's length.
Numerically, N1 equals 0.225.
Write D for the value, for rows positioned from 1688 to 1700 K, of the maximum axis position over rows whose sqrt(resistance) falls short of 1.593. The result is 1697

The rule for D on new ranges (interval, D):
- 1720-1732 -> 1731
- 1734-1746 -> 1741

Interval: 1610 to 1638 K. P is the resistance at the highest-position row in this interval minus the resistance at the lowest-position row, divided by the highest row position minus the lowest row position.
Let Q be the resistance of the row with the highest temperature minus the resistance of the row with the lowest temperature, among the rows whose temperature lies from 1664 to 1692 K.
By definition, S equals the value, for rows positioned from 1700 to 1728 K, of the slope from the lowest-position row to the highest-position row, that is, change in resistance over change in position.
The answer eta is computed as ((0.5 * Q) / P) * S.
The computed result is 0.79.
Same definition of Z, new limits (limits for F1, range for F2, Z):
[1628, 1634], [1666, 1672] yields 0.85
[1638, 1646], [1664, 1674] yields 0.93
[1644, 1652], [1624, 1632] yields 1.05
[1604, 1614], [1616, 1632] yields 1.06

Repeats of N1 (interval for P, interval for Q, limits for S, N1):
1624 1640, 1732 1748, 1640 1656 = 0.224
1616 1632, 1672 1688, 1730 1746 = 0.226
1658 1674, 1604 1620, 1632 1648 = 0.186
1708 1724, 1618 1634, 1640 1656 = 0.184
